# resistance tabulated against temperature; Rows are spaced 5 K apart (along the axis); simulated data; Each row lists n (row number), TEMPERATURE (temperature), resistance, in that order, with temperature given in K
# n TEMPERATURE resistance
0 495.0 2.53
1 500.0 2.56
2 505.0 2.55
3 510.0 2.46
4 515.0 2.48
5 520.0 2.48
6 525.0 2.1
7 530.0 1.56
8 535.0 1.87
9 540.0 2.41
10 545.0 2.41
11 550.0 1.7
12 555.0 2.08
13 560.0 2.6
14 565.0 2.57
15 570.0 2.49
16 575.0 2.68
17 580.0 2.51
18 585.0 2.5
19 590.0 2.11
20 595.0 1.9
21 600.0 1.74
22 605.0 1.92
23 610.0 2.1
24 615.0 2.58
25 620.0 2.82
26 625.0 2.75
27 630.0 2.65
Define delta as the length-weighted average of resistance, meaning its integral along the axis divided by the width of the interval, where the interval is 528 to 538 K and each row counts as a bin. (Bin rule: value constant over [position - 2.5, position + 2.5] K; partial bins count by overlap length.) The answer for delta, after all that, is 1.8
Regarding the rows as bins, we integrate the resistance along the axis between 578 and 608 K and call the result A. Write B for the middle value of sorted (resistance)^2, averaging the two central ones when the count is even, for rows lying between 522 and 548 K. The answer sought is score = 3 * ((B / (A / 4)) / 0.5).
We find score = 1.7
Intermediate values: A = 63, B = 4.4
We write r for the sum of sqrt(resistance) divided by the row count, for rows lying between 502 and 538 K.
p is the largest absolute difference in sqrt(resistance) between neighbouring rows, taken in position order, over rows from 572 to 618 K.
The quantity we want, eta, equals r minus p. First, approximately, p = 0.157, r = 1.483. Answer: 1.33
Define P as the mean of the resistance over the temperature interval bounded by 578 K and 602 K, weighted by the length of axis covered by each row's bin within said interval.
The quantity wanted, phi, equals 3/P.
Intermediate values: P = 2.2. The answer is 1.39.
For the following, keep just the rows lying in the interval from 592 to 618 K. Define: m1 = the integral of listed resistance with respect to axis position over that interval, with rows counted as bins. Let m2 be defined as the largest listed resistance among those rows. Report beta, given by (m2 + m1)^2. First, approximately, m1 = 54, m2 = 2.58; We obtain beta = 3164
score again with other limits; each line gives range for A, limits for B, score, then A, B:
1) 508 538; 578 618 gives 1.6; 65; 4.4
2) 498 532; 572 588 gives 1.9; 79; 6.3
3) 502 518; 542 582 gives 3.8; 40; 6.3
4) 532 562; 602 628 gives 2.5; 65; 6.7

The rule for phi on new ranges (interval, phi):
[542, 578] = 1.27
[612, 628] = 1.11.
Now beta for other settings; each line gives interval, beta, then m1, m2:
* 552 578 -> 4474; 64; 2.68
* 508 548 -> 8272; 88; 2.48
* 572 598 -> 4006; 61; 2.68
